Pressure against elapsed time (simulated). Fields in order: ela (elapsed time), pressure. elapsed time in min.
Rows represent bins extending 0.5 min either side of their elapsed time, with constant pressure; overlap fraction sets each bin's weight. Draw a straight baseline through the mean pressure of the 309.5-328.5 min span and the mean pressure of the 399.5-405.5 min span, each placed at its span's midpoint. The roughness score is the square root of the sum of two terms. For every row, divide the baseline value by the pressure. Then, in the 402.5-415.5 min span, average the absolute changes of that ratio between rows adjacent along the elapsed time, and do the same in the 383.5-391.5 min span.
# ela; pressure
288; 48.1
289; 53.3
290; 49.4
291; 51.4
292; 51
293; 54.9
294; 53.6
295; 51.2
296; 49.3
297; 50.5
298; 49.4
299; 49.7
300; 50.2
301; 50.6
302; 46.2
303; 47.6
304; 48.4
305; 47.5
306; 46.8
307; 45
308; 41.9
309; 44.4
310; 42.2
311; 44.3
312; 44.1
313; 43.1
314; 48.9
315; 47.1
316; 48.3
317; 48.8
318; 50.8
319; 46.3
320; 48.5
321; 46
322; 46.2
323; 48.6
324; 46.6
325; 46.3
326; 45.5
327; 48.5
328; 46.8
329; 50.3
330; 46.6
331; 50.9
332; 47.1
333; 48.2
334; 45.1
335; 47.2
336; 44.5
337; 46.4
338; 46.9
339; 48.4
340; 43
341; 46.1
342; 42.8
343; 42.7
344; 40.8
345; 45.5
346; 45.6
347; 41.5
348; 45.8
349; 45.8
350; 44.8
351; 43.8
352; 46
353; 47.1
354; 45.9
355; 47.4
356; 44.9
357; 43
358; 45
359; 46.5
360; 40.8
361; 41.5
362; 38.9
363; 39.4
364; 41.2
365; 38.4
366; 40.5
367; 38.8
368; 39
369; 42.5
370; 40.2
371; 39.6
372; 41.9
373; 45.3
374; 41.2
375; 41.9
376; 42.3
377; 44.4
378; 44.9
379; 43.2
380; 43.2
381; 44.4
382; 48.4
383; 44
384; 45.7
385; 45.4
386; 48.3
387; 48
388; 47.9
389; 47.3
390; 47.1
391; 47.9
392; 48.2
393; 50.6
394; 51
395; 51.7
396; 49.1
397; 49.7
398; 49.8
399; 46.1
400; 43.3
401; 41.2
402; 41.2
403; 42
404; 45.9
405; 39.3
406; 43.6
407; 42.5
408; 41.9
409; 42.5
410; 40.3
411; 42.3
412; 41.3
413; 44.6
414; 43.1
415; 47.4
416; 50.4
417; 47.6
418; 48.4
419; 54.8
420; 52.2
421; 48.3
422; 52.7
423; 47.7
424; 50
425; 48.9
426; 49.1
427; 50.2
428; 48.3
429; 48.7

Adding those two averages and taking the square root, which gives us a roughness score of 0.272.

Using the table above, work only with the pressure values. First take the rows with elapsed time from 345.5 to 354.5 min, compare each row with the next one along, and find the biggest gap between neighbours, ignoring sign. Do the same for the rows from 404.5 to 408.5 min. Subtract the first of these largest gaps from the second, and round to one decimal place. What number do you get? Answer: 0.0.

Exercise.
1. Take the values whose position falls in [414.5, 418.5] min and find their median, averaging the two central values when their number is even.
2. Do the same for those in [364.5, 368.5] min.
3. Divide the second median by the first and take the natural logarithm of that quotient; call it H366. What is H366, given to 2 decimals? -0.21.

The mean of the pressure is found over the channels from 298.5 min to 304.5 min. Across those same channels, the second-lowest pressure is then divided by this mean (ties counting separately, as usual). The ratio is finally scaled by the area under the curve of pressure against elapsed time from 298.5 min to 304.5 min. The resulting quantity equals 286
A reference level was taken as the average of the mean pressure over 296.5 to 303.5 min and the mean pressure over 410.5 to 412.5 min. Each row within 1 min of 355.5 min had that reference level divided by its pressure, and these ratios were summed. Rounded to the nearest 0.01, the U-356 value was 1.97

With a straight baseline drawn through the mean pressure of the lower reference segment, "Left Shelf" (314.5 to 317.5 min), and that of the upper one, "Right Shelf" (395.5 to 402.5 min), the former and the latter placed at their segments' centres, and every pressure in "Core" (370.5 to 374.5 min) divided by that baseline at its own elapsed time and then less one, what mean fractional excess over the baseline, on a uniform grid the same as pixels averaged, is -0.10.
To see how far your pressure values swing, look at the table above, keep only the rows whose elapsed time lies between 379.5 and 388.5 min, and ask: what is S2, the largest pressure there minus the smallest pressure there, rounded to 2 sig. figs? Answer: 5.2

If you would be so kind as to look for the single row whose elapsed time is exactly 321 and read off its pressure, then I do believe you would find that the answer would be 46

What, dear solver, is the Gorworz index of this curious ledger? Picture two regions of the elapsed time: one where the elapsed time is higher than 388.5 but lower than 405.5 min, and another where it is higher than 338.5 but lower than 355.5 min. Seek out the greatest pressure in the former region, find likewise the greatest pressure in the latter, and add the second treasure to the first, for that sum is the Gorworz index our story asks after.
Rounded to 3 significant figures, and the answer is 100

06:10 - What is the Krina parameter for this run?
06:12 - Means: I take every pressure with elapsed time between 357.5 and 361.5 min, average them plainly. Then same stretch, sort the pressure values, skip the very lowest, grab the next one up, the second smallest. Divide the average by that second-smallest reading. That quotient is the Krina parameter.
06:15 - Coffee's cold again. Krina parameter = 1.05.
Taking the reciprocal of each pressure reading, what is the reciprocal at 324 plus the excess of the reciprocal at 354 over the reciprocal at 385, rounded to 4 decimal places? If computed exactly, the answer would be 0.0212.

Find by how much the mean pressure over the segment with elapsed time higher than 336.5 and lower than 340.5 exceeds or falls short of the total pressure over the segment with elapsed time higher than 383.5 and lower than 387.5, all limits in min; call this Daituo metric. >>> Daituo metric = -141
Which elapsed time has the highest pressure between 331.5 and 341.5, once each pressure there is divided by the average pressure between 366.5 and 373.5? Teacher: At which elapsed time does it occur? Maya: 339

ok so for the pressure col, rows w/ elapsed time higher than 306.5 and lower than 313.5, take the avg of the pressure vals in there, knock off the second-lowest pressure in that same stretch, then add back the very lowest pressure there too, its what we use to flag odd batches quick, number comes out 43.3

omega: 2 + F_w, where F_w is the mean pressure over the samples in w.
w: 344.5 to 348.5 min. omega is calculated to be 46.6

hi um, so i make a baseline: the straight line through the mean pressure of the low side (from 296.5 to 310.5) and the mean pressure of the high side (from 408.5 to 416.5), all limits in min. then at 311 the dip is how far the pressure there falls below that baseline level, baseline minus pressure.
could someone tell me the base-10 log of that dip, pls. 0.42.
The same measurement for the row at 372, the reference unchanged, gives 0.51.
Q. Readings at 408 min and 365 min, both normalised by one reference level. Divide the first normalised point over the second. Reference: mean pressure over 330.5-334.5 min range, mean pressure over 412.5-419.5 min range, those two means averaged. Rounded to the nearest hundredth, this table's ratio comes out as 1.09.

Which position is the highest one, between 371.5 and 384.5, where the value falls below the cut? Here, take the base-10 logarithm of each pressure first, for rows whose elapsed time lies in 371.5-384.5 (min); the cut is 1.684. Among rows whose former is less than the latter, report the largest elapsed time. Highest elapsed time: 384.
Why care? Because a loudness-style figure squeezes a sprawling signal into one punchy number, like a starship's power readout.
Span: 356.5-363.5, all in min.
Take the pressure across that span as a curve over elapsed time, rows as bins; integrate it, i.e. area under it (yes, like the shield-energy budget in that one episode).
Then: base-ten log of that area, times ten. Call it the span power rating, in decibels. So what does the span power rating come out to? 25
